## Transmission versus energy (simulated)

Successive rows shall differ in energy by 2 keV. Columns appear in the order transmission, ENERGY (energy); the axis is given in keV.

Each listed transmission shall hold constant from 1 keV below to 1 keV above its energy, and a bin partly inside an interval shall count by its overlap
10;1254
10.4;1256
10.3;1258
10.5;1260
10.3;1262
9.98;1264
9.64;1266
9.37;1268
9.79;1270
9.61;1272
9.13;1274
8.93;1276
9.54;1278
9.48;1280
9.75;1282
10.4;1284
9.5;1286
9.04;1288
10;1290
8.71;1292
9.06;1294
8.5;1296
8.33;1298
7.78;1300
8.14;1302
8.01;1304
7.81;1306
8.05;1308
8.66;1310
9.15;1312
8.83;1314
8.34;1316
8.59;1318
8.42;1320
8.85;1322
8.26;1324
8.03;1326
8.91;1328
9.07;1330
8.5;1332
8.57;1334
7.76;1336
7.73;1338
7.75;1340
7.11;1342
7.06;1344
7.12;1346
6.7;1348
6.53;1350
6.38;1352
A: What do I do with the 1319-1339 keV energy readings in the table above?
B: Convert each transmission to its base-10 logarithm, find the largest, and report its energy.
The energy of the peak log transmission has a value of 1330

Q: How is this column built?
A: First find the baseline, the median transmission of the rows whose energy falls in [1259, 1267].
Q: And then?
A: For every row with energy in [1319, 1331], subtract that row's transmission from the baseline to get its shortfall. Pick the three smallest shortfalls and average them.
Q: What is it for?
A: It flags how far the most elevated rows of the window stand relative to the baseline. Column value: 1.2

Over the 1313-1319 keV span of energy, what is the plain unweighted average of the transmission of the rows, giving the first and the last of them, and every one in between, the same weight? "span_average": 8.6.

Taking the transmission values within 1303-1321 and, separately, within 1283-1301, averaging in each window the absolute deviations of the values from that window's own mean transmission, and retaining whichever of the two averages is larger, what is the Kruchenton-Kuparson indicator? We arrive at 0.63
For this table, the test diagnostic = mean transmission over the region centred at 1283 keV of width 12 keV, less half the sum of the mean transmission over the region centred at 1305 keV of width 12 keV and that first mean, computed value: 0.77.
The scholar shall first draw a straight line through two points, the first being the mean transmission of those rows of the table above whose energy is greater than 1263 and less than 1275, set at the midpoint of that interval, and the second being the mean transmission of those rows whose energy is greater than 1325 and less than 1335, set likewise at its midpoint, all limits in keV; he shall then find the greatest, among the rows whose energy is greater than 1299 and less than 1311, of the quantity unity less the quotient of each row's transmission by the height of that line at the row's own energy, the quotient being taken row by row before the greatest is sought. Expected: 0.144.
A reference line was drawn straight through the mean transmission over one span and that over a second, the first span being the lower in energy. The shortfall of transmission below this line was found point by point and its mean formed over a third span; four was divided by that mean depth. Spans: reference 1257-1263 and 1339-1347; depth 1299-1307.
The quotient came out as 5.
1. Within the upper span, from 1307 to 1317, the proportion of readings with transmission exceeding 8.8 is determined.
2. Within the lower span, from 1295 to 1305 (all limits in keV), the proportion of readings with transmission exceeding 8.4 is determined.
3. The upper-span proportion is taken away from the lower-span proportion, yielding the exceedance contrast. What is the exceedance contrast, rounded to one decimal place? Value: -0.2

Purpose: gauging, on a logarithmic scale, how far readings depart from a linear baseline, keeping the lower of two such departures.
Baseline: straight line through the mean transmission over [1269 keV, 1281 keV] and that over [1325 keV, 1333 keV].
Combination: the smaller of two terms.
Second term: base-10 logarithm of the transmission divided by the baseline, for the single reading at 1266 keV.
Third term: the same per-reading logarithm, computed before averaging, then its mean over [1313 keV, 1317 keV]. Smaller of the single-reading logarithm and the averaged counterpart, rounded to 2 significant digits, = -0.012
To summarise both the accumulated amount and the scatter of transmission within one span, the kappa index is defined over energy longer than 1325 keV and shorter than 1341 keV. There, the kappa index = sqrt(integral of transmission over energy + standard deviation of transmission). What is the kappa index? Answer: 11.54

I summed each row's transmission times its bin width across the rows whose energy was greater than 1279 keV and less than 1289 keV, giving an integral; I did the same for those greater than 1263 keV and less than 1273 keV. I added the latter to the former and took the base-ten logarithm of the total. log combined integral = 2.29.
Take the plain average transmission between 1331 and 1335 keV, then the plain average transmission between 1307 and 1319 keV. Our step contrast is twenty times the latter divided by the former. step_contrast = 20.2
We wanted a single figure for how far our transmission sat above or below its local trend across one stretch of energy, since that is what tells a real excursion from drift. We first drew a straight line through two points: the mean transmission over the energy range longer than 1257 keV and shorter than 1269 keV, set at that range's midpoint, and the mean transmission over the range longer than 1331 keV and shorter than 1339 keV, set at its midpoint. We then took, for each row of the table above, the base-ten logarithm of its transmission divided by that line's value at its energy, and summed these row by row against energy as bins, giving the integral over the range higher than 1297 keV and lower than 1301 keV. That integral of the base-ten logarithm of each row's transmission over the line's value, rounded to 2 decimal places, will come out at -0.21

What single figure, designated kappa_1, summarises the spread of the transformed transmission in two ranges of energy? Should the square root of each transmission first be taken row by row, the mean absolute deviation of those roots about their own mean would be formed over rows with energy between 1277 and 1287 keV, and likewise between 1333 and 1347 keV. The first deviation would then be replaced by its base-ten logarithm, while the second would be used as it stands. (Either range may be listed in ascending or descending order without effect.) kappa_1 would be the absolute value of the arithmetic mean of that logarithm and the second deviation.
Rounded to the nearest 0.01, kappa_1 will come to 0.64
